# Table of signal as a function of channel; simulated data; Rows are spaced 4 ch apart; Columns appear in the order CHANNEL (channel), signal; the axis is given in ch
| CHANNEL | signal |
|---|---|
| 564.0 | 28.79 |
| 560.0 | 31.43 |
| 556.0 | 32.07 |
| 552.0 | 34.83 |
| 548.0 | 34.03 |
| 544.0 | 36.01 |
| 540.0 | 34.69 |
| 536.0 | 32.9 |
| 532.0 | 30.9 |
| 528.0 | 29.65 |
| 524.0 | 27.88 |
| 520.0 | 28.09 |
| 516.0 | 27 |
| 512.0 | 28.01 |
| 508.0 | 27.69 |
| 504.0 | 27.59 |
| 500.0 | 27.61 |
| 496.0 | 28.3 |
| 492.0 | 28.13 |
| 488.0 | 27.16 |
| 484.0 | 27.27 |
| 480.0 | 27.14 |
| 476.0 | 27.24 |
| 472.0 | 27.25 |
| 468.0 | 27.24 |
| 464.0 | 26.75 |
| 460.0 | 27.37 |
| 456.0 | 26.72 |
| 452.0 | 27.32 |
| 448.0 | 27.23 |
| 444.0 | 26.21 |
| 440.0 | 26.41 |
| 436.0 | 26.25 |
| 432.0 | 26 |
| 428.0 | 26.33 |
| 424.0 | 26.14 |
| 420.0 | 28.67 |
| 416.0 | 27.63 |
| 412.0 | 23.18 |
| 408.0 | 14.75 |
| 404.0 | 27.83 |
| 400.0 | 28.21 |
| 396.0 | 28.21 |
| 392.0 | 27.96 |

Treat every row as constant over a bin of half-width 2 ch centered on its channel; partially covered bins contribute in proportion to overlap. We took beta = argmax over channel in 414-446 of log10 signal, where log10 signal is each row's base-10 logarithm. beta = 420.0 ch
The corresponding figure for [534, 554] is 544.0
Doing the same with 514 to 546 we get 544.0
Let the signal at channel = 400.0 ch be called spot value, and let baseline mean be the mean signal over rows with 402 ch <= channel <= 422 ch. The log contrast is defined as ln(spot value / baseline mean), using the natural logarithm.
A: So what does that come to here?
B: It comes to 0.14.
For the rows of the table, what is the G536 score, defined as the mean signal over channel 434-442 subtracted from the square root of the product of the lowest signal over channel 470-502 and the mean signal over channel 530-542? 4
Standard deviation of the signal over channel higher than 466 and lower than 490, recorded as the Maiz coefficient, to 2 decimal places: 0.05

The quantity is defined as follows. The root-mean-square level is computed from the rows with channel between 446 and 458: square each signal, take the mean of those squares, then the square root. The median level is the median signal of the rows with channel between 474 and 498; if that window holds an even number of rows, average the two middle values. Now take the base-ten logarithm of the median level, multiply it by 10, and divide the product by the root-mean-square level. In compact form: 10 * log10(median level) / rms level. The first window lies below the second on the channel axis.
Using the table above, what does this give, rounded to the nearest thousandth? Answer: 0.530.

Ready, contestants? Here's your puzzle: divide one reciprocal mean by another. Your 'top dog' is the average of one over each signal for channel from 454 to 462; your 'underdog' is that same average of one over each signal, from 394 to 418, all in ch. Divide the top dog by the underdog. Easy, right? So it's 0.87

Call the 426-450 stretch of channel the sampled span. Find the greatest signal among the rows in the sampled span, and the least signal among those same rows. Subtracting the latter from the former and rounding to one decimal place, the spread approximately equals 1.2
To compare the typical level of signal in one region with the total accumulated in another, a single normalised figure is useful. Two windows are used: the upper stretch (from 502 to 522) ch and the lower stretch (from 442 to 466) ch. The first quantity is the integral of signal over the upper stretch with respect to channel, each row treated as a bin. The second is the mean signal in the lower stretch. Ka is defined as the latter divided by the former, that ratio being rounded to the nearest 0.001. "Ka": 0.049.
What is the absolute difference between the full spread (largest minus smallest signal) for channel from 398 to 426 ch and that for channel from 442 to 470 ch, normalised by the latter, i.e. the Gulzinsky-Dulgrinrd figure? 11.0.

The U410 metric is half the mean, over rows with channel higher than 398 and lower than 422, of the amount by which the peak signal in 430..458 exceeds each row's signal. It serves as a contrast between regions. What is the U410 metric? 1.1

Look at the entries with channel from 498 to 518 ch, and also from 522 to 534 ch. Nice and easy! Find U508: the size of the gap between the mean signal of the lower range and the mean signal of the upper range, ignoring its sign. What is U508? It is 1.9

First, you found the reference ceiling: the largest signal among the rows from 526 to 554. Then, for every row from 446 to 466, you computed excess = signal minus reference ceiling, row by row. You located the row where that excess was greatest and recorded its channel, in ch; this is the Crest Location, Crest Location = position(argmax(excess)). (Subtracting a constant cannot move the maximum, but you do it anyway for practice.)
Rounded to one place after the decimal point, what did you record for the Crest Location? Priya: 460.0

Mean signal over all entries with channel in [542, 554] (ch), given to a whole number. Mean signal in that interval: 35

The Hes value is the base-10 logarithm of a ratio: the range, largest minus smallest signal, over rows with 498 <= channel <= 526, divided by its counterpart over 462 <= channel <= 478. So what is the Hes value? 0.3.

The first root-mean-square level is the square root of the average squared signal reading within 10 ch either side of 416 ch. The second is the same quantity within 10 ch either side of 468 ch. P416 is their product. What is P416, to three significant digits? 668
